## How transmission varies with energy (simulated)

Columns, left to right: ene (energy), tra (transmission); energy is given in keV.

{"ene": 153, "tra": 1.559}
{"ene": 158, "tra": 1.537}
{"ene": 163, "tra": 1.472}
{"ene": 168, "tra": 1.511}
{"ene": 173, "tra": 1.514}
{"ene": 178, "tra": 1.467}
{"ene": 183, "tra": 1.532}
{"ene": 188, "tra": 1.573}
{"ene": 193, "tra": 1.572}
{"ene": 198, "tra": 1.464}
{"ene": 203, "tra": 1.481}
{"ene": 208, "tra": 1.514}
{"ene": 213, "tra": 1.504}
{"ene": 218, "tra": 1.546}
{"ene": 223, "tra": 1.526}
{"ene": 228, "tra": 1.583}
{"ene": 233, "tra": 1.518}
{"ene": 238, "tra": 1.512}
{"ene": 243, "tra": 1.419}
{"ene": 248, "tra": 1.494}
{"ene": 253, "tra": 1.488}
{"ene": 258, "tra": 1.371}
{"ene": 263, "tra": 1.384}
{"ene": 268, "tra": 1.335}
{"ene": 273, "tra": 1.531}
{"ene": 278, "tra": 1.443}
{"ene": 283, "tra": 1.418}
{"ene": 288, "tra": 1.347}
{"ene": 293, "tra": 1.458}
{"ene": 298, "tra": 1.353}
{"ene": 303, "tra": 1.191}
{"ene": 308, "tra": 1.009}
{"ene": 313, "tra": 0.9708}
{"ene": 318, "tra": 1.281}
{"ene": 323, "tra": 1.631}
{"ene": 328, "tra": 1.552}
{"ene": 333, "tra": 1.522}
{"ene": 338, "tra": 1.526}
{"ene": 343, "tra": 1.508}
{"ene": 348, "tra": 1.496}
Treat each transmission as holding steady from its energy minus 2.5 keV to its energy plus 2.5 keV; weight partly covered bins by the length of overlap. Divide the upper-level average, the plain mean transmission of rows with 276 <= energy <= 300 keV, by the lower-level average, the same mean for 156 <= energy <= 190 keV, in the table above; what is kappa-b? 0.927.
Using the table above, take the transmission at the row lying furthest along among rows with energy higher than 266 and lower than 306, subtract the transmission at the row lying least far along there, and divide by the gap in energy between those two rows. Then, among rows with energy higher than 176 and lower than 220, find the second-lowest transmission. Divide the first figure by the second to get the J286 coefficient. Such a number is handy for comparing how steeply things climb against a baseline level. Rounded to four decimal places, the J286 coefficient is -0.0028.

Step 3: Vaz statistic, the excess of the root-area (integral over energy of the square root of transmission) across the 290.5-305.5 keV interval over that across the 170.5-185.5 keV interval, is -1.1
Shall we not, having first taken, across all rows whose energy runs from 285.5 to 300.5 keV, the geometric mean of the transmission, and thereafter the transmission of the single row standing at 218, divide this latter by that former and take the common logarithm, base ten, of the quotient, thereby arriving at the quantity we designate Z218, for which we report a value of 0.048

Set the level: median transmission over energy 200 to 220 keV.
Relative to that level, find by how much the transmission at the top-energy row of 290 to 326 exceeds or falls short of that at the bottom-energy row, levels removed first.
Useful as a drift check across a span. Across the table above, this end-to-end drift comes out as 0.17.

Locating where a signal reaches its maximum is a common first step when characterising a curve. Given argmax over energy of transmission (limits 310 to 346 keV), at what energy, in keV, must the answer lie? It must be 323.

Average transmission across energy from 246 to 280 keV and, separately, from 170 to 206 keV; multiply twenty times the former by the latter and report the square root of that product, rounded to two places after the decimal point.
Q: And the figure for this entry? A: 6.59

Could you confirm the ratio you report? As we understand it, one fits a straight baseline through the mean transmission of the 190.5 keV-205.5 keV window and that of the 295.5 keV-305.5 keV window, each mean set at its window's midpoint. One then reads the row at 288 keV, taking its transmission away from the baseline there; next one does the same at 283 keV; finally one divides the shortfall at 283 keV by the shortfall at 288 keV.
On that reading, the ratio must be 2.3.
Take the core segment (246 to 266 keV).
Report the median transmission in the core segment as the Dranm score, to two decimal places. 1.44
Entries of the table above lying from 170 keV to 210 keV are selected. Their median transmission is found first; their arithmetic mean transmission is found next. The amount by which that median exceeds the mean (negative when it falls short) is -0.001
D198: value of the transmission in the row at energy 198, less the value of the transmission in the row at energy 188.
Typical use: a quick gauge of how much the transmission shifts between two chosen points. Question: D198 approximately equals -0.11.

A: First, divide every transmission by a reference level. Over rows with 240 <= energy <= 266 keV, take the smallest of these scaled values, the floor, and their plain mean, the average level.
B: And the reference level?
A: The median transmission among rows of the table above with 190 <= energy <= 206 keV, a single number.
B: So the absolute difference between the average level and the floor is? 0.04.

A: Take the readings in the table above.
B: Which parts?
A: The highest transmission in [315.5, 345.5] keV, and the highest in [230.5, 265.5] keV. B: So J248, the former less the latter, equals 0.11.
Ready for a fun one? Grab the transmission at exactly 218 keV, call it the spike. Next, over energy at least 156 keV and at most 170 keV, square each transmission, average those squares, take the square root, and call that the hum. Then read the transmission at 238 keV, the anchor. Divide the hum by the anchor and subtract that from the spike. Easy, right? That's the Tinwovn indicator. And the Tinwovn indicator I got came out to 0.5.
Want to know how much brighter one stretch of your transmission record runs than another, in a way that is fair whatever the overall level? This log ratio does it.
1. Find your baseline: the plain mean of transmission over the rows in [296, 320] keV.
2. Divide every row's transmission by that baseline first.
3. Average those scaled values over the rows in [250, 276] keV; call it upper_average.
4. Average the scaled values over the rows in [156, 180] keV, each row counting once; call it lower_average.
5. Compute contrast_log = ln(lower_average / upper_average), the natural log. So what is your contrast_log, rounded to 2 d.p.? 0.05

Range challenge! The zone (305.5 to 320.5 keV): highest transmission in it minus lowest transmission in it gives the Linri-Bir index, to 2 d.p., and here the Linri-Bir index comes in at 0.31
